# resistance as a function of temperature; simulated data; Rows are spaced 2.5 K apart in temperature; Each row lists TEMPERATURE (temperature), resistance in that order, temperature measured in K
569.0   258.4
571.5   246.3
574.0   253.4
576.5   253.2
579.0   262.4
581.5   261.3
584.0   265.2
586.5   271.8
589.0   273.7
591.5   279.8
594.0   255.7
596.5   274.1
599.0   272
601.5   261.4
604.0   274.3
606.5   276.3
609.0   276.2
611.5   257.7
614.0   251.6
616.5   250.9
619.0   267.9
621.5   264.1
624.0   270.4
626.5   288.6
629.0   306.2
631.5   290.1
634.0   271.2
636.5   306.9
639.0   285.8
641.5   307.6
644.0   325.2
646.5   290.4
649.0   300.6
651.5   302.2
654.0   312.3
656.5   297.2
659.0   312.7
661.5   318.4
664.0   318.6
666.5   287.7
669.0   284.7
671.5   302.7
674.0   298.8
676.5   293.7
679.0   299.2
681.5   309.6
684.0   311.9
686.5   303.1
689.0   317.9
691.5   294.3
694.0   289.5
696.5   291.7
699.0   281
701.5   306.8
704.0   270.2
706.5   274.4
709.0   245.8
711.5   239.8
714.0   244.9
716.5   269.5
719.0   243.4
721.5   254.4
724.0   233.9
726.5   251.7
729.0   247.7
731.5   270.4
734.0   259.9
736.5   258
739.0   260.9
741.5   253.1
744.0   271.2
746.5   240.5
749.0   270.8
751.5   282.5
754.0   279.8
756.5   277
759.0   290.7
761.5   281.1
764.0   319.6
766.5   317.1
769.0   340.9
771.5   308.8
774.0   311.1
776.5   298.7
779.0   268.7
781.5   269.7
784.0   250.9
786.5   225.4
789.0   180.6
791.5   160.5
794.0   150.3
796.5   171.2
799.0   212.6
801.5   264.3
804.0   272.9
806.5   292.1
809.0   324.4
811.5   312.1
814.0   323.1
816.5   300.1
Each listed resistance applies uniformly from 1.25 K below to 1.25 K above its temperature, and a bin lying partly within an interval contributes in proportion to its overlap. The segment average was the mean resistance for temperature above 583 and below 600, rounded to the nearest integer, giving 270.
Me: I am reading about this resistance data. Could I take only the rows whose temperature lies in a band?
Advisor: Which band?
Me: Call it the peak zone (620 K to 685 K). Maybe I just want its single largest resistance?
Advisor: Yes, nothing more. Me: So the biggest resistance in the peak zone 325.2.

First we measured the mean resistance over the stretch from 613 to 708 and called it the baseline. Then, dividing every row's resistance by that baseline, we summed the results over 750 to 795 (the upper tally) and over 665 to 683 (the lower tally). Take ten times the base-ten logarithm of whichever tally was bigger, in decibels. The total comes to 12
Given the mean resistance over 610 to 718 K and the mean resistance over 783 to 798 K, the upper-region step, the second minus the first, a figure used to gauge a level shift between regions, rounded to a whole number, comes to -99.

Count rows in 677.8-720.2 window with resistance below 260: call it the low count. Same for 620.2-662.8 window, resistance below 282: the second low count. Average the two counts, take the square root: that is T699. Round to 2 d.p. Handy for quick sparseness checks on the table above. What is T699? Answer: 1.87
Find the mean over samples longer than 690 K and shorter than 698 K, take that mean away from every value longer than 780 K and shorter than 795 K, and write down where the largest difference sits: 781.5 K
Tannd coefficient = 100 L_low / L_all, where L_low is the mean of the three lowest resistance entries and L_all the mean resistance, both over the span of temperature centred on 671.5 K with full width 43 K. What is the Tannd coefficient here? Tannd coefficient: 95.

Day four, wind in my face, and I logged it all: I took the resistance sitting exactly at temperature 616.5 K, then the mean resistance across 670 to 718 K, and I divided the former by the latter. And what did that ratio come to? 0.88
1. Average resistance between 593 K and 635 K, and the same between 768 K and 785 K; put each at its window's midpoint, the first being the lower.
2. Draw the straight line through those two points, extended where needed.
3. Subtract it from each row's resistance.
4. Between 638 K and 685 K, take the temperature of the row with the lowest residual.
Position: 669.0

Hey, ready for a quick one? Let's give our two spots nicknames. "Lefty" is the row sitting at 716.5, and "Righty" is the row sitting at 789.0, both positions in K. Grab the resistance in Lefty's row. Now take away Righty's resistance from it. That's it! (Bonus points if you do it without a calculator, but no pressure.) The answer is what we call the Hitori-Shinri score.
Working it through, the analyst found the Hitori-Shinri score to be 89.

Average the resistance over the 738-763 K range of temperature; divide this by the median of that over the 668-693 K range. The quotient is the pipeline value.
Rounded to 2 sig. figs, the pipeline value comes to 0.90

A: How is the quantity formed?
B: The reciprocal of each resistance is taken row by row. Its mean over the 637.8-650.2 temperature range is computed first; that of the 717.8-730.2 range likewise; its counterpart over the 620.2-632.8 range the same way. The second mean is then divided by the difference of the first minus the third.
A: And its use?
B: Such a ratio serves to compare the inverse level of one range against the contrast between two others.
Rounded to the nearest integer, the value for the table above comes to -19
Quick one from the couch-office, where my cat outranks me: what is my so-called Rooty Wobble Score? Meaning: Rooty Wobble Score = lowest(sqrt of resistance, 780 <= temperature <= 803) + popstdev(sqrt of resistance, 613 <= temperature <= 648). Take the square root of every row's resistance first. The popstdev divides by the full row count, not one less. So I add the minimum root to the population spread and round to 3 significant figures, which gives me 12.9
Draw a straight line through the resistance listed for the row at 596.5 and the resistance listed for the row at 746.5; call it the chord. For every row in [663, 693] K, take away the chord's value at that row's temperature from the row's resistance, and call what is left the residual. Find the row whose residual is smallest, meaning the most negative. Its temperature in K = 669.0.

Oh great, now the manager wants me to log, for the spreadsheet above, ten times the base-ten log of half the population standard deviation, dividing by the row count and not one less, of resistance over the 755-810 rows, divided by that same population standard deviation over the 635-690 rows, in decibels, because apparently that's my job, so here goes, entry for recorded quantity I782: 3.95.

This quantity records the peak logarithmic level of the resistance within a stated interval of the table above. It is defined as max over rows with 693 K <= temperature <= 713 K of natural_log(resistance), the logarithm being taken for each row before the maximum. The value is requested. 5.73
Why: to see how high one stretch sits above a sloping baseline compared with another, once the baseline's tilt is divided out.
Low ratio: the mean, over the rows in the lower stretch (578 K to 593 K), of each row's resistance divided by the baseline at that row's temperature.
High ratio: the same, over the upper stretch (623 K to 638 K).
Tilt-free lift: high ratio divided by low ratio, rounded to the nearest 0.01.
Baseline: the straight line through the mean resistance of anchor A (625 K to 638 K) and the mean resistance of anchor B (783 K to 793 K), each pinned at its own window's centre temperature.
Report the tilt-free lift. 1.17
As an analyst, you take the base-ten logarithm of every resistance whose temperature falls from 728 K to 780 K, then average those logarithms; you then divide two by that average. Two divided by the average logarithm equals 0.817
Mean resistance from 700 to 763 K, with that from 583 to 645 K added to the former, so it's 540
